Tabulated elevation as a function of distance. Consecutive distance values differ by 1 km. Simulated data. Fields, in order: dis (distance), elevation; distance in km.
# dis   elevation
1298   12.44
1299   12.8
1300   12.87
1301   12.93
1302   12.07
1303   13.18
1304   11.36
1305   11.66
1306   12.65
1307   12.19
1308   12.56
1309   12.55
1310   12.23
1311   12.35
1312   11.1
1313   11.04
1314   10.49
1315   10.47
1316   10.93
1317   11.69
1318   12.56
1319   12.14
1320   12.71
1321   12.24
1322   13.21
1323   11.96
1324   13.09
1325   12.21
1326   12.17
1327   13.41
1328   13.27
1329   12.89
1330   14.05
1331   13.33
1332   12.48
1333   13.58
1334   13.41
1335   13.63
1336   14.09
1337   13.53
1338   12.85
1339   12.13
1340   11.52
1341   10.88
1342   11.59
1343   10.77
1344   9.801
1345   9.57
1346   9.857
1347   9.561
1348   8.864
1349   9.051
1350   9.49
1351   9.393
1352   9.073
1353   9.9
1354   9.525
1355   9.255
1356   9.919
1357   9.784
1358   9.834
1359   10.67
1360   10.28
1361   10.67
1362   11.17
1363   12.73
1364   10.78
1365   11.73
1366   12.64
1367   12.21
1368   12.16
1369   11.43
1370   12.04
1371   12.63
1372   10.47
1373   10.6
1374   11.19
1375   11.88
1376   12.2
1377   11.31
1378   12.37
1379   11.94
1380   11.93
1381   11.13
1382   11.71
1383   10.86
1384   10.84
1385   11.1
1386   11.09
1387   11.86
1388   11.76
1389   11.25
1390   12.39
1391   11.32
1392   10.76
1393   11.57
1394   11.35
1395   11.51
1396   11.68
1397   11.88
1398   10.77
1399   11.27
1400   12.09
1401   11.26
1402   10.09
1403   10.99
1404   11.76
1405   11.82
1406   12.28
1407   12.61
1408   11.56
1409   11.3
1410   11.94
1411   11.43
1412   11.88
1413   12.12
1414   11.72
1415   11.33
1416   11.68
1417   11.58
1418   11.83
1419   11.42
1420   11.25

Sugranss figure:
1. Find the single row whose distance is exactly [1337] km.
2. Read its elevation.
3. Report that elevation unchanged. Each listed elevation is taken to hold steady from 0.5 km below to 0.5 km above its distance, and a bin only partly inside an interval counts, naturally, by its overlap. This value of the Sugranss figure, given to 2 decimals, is 13.53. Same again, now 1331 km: 13.33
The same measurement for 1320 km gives 12.71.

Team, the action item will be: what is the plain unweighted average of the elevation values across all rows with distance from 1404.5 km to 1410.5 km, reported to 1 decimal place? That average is 11.9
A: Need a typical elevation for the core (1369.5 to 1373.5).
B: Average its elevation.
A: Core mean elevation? 11.4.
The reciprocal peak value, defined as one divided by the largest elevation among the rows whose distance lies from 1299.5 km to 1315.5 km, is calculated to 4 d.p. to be 0.0759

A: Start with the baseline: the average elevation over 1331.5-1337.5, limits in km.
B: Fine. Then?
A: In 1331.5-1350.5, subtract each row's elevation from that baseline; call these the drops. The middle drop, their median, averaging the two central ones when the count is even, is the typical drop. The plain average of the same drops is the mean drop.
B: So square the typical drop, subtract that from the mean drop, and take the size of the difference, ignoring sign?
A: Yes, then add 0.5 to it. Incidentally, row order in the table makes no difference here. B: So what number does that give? 2.2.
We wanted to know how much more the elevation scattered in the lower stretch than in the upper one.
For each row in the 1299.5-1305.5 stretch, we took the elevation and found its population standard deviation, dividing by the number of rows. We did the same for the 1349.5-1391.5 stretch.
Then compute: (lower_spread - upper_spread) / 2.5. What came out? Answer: -0.13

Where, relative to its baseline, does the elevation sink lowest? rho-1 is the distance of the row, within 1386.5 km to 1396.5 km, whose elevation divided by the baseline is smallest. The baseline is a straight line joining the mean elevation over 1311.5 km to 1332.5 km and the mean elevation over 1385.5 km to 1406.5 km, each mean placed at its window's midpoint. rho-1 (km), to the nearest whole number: 1392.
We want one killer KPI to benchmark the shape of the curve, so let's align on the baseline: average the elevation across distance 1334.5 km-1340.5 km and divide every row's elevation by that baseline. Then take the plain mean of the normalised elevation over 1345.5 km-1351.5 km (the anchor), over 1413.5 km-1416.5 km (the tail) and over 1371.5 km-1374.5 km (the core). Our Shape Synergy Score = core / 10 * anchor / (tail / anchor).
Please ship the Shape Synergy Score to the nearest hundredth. 0.05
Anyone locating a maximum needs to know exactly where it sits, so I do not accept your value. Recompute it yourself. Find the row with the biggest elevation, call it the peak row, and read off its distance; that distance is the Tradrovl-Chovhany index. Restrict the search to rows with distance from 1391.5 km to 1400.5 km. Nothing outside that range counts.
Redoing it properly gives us 1400 km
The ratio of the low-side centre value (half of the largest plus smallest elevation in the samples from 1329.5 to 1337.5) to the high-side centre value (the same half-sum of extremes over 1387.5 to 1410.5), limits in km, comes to 1.17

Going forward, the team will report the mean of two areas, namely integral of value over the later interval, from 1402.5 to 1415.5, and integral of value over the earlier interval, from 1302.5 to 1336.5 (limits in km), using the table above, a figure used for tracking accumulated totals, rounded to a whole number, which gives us 288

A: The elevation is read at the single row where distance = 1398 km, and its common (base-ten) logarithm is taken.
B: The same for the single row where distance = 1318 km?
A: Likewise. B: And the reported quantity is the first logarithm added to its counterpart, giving 2.13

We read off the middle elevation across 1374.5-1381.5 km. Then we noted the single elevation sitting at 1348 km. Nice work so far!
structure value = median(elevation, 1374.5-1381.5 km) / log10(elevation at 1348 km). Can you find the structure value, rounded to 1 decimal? 12.6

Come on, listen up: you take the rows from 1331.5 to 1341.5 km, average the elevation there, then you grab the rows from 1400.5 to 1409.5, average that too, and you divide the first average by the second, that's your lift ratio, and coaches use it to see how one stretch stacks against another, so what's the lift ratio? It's 1.11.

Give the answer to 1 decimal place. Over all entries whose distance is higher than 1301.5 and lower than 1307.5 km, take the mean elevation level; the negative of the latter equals -12.2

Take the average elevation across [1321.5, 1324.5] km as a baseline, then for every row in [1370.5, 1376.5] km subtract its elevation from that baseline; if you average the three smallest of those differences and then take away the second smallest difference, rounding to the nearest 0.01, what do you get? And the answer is -0.04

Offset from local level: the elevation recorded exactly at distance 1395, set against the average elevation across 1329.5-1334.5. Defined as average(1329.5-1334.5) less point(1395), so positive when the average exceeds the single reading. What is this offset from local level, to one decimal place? 1.9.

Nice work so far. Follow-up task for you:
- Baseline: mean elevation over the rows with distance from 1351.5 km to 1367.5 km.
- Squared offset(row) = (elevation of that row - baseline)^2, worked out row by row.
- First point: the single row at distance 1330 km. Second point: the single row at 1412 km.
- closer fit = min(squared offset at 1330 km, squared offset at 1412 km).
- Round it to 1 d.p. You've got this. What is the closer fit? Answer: 1.5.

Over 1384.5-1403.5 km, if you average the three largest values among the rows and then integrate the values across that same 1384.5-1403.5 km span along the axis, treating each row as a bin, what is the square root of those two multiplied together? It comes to 51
